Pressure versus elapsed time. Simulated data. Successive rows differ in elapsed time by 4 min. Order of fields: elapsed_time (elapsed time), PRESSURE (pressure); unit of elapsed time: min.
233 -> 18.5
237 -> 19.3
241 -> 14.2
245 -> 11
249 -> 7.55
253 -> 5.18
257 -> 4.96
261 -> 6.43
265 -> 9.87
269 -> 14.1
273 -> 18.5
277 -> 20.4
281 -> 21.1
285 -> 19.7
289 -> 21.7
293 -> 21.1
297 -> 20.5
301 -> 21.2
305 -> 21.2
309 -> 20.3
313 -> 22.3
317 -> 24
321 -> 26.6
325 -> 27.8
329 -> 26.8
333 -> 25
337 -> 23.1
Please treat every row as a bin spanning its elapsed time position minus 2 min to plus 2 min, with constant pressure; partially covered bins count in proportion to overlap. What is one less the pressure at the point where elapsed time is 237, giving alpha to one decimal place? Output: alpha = -18.3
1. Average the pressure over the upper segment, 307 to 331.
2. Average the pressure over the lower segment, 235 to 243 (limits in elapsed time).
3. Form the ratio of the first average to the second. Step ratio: 1.47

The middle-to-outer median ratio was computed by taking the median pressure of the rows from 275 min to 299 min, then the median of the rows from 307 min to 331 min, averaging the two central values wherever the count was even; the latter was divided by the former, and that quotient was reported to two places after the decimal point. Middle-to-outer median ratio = 1.22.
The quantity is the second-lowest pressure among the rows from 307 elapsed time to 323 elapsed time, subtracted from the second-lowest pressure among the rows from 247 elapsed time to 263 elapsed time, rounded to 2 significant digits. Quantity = -17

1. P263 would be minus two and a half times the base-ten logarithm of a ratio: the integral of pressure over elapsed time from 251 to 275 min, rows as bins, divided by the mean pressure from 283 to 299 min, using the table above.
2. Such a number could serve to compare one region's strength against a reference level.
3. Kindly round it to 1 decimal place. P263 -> -2.6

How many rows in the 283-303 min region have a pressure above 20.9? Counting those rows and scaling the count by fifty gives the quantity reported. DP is 150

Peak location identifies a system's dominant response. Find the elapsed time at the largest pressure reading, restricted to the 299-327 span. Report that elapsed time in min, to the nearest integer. 325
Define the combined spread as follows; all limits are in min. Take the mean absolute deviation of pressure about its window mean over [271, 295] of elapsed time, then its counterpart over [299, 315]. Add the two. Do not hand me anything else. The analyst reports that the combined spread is 1.4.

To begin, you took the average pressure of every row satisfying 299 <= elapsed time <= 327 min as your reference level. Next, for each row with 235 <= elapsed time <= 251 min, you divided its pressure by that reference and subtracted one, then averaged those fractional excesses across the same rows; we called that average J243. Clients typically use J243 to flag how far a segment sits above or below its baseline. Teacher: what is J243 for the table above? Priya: -0.4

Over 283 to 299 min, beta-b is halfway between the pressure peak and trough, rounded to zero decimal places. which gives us 21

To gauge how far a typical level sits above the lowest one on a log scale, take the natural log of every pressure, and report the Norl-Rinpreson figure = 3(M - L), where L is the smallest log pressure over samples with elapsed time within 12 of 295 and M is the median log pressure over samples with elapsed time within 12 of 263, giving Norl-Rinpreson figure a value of -2.7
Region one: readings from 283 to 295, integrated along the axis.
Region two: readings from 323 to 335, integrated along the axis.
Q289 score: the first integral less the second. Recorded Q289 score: -68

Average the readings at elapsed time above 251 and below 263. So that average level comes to 6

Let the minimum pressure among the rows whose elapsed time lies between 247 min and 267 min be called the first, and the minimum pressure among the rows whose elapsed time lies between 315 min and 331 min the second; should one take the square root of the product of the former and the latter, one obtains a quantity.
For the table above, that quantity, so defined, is 10.9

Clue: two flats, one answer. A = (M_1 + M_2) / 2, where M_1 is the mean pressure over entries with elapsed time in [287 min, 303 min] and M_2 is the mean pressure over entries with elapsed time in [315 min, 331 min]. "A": 24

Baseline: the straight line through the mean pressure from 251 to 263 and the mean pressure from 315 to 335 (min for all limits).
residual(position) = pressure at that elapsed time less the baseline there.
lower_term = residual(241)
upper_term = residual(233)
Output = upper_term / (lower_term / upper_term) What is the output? 30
